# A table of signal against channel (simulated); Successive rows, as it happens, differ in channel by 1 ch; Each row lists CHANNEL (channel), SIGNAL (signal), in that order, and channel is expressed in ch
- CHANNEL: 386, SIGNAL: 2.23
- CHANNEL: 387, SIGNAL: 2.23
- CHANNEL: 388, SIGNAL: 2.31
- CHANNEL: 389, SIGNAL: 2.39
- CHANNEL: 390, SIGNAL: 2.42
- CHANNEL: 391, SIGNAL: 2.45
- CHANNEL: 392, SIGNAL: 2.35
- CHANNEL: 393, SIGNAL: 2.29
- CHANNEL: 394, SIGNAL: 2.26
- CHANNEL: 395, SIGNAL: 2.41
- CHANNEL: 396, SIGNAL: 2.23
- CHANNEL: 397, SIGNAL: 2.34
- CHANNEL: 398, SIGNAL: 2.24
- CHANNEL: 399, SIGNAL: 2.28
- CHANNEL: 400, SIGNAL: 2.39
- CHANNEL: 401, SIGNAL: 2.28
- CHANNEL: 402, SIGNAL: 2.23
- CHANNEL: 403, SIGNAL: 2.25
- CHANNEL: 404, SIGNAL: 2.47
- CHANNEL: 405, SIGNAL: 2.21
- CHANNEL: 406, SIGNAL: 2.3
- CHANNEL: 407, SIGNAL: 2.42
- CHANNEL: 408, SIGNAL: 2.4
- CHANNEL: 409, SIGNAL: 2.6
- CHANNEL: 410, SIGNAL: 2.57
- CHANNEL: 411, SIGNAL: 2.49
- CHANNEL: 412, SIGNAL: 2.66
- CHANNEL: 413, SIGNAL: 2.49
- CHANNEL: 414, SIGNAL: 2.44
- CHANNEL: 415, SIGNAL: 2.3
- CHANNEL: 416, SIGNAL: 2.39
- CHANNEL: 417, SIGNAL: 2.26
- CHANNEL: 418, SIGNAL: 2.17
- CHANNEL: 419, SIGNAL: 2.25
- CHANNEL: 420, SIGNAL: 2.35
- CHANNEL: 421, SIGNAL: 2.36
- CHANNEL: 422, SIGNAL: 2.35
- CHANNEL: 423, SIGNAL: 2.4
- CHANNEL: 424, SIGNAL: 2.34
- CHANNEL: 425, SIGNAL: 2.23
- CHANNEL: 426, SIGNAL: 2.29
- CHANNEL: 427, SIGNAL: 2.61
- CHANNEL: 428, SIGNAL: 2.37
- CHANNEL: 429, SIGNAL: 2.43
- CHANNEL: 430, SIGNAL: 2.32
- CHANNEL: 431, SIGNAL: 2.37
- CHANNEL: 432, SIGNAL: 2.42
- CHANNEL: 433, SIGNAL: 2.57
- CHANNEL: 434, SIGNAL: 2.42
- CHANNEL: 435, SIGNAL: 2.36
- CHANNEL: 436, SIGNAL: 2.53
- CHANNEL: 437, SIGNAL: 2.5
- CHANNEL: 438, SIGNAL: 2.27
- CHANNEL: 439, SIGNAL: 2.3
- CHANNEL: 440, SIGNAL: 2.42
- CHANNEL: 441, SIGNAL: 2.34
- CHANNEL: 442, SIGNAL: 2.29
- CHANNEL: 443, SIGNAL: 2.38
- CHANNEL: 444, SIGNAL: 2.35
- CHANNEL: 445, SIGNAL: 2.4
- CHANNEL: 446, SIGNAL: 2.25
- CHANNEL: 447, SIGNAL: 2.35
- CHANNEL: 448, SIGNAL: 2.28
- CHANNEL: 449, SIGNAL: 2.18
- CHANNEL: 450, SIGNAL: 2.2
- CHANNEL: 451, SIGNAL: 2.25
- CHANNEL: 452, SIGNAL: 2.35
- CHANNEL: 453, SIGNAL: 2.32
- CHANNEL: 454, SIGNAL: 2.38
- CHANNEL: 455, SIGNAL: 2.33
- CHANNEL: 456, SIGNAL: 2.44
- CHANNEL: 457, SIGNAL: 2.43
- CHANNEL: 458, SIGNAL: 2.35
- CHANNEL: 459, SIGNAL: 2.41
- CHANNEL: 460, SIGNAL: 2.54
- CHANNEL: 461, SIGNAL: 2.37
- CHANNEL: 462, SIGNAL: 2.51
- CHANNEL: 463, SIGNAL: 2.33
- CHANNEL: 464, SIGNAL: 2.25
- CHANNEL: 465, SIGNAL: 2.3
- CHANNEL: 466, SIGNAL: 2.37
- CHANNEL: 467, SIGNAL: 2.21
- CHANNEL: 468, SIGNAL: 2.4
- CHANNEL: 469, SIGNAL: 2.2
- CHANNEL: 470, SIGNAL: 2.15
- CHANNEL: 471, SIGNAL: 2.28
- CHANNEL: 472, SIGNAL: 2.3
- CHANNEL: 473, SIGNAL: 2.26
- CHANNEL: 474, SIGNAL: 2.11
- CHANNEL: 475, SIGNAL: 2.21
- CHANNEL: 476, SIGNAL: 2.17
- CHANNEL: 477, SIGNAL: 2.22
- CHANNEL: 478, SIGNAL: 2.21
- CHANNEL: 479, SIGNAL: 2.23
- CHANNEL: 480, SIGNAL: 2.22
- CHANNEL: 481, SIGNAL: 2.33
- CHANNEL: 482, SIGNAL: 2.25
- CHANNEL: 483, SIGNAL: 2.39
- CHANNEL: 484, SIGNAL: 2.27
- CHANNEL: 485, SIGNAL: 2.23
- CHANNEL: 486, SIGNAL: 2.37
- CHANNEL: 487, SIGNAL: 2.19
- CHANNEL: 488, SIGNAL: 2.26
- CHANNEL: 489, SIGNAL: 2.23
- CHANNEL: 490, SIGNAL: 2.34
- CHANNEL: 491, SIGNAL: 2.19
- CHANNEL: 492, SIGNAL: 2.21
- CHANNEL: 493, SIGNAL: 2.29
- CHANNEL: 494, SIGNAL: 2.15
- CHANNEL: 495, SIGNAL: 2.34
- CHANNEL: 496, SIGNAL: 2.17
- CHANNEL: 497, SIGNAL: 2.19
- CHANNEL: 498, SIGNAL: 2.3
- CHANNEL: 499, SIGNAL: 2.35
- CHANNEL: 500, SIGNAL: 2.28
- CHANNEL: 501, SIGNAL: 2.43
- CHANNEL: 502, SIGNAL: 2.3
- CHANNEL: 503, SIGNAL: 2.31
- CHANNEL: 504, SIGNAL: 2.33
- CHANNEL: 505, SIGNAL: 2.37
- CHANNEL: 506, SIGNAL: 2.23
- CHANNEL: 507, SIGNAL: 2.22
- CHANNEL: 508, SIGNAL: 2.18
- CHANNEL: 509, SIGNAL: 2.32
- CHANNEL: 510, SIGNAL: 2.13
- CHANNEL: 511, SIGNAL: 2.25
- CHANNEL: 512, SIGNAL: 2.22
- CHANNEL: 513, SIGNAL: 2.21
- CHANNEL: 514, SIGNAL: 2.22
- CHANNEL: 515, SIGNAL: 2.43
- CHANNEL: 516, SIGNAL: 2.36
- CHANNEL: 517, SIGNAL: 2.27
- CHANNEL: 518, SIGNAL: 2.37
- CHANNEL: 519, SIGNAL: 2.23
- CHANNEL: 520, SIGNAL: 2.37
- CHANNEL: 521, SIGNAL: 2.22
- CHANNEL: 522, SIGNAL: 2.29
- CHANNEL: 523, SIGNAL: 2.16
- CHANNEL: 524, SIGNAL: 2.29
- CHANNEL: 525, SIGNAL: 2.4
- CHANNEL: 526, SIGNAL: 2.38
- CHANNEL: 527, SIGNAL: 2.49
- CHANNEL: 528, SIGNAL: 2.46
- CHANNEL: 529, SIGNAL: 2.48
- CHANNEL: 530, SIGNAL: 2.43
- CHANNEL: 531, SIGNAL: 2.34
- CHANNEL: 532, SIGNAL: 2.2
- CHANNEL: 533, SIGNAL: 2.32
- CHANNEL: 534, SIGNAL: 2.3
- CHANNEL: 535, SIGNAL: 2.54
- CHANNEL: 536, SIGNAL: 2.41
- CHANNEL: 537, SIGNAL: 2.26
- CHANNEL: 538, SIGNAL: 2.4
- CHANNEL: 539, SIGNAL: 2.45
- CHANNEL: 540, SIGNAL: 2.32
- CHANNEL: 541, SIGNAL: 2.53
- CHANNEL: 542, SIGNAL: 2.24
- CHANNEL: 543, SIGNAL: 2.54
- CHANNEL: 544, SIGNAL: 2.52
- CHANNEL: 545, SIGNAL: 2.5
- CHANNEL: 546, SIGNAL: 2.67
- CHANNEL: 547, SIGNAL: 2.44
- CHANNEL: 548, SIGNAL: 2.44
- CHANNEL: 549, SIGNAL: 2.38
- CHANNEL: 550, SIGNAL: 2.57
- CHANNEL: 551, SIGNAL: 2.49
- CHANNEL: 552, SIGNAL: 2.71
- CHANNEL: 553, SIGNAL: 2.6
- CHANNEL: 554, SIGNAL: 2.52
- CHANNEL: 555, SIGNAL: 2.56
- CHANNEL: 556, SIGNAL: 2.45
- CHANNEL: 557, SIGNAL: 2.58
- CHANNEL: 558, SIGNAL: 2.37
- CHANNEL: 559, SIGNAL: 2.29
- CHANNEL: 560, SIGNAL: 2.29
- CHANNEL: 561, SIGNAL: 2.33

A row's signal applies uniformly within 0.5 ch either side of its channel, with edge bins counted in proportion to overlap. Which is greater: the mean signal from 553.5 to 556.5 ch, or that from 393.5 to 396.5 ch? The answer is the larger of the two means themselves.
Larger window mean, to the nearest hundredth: 2.51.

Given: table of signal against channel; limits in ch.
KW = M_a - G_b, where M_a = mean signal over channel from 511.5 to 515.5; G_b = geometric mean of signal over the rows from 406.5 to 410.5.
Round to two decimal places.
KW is -0.23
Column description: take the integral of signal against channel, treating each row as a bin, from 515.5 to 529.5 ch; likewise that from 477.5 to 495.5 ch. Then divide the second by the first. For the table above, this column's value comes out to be 1.2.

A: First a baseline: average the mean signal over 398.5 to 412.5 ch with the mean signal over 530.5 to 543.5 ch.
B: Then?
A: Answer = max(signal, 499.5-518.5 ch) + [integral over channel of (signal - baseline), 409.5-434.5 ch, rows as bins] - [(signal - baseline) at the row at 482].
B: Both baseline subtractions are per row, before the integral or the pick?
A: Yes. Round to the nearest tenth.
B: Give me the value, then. 2.8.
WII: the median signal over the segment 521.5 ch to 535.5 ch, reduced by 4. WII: -1.64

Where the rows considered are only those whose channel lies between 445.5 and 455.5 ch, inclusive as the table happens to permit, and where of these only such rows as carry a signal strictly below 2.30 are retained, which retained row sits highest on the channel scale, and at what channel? 451 ch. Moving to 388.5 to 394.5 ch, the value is 394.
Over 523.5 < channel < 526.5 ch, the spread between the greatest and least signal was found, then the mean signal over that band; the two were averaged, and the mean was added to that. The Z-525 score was 3.59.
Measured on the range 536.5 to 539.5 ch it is 3.65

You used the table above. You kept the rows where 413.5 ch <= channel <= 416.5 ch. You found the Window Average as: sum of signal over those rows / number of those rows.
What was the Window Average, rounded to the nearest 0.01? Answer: 2.38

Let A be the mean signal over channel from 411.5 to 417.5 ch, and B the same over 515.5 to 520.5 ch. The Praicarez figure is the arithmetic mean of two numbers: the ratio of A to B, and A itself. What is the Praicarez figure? 1.73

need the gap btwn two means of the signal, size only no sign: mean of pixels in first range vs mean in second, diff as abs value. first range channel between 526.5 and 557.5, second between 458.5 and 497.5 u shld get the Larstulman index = 0.18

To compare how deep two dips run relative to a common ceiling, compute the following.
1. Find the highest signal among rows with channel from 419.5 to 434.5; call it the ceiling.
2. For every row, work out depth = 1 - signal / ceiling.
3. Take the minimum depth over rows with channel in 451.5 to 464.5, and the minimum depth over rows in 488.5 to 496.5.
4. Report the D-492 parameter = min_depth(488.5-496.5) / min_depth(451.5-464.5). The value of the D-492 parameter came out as 3.9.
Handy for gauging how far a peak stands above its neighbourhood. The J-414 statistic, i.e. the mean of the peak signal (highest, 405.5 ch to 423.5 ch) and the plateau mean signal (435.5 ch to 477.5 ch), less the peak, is -0.17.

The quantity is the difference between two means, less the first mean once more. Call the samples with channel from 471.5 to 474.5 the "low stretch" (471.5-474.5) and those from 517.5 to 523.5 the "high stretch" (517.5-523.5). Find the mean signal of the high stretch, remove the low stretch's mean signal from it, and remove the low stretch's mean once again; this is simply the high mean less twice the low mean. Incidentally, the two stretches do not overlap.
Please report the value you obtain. -2.17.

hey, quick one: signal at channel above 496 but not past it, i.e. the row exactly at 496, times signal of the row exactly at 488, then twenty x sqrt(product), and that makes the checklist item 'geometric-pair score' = 44.3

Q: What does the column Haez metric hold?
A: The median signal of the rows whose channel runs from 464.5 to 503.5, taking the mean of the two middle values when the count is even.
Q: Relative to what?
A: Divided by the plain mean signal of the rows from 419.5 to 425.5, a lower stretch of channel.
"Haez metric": 0.97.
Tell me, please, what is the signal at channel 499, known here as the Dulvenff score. 2.35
